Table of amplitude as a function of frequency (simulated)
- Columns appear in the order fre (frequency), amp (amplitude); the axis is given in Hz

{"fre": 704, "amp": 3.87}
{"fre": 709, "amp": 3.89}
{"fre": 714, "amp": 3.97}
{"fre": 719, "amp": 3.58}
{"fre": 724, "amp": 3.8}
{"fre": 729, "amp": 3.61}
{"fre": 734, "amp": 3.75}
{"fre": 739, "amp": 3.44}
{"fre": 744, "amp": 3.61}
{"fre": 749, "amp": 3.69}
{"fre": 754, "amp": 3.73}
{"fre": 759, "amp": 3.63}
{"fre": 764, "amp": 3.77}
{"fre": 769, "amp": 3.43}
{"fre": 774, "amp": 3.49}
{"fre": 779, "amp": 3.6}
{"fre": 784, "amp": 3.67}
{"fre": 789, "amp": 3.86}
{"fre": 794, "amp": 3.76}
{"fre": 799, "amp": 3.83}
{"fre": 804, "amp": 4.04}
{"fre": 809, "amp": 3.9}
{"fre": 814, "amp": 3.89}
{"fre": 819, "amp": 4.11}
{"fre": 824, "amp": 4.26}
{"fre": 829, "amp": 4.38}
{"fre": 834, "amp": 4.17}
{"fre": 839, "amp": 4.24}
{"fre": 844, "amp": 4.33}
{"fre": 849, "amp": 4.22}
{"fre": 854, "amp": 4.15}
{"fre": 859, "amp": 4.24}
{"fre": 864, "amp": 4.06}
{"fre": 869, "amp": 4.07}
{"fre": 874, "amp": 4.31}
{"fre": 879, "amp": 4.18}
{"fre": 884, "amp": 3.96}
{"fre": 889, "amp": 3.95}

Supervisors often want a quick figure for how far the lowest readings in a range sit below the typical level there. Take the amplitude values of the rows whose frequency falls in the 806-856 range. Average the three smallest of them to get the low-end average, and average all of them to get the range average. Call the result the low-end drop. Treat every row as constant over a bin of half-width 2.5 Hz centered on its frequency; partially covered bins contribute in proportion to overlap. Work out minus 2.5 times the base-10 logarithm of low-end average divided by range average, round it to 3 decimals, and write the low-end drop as 0.053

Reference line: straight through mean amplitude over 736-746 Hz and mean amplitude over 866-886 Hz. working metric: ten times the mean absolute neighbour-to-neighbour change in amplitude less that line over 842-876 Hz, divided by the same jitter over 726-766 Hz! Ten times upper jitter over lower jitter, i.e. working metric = 9.3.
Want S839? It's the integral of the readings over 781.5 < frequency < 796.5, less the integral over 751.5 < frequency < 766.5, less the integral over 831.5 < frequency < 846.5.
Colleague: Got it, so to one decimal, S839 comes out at -62.9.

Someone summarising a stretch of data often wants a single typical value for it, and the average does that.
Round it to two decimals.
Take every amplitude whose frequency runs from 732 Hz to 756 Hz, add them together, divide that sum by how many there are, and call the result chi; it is 3.64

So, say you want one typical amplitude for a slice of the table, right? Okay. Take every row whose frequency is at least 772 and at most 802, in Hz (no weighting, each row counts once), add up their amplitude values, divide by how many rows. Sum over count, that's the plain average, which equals 3.7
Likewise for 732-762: 3.6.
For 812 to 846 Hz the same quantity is 4.2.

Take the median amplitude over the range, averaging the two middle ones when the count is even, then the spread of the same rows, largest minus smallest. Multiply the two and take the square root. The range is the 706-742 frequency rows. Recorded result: 1.4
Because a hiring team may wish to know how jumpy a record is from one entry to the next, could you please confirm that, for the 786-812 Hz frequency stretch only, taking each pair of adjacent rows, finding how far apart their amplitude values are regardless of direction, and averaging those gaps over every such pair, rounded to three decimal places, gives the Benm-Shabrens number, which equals 0.130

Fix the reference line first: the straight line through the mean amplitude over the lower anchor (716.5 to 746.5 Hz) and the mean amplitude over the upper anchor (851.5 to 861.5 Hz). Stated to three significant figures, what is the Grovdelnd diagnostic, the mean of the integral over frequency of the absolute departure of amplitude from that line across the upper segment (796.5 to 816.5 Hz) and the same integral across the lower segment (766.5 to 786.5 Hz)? 3.82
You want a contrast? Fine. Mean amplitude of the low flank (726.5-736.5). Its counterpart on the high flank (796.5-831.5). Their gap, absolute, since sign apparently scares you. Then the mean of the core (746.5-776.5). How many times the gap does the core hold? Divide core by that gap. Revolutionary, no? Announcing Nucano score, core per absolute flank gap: 9.6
